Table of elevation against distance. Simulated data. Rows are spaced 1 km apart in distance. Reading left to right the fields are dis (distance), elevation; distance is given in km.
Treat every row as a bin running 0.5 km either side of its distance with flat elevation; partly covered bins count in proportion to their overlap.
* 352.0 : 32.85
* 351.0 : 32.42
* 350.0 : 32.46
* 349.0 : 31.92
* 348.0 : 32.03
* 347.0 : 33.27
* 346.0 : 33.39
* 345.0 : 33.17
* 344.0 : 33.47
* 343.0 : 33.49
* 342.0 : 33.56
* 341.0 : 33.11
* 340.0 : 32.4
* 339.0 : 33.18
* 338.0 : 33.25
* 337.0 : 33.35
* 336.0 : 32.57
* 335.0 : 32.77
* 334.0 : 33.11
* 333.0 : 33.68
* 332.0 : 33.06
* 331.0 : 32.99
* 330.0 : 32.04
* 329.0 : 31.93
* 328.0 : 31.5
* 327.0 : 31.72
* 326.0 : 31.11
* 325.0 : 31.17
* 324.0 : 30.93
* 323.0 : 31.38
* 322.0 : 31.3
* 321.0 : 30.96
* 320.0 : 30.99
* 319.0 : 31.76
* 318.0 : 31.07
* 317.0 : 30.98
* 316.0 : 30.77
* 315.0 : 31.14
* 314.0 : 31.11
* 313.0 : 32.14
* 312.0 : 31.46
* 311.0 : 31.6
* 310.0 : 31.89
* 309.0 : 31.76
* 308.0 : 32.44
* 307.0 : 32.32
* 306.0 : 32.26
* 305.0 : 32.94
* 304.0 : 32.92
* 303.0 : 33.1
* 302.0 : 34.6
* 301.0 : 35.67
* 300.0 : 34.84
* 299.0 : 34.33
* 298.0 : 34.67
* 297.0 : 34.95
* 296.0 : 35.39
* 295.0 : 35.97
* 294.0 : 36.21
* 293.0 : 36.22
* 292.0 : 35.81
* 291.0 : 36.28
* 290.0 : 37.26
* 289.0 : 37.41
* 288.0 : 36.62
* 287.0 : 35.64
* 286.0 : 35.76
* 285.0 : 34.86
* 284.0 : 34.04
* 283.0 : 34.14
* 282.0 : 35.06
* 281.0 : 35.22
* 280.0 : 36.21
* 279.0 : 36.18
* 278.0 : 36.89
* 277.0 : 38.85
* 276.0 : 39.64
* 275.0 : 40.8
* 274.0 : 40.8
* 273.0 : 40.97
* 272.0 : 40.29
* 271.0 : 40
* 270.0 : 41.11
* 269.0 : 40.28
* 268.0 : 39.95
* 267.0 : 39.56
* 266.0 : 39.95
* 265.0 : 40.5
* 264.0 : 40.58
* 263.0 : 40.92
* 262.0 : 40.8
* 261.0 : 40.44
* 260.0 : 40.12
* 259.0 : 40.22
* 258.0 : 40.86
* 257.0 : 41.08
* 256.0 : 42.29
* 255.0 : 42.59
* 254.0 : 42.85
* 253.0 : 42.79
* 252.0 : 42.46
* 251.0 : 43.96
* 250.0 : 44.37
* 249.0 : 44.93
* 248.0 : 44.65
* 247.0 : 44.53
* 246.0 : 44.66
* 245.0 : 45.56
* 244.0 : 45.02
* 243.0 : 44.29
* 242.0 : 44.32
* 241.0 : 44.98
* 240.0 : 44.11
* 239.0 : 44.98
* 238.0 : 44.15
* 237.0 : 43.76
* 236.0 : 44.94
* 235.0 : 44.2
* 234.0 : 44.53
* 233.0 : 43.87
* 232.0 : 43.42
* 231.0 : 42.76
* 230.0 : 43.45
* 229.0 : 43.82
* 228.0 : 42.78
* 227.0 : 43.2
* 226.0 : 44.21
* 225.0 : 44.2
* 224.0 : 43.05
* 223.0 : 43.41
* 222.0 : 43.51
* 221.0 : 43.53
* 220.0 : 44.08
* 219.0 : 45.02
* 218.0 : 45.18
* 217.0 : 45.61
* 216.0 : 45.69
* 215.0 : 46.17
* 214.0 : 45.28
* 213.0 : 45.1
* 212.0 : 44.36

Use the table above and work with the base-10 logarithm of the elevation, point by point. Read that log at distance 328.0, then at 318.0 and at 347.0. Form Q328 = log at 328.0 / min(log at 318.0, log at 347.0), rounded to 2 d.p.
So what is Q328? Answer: 1.00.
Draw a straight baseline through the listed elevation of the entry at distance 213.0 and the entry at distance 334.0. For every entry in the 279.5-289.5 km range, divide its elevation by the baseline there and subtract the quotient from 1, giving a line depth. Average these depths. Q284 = 0.07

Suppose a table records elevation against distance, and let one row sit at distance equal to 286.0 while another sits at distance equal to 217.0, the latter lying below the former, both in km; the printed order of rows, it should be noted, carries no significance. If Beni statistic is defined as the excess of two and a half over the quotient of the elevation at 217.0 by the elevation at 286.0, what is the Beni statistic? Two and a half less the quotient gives 1.22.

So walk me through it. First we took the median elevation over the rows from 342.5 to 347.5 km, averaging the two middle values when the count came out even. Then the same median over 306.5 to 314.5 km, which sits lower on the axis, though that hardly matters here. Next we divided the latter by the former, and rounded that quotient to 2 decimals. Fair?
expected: 0.95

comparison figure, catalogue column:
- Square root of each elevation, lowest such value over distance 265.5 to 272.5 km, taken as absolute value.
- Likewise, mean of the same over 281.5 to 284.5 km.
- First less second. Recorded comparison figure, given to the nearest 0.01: 0.42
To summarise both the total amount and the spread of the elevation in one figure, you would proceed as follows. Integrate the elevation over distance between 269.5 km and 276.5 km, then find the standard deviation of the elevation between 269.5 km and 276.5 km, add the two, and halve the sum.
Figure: 142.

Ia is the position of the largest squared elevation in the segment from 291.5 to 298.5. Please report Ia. 293.0 km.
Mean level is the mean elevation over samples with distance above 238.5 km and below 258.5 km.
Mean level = 44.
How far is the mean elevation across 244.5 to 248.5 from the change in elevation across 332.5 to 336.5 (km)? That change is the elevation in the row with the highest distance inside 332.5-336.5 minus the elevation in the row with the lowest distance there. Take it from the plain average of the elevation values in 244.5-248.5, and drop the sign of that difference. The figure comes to 46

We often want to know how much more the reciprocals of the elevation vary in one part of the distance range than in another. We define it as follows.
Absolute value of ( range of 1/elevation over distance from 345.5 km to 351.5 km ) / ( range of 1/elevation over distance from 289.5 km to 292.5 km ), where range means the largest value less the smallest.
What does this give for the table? 1.3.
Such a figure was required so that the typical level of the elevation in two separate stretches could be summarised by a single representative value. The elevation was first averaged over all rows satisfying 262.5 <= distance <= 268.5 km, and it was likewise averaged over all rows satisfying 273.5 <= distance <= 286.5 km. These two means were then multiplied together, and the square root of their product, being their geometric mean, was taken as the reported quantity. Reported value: 38.5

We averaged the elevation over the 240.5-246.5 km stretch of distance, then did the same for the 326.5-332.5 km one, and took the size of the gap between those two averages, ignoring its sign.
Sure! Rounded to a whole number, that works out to 13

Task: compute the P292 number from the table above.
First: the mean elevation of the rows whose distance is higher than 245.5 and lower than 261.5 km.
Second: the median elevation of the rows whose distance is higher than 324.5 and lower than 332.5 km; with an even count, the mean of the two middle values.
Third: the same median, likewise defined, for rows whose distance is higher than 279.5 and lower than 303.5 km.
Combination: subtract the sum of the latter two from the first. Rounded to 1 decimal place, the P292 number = -24.7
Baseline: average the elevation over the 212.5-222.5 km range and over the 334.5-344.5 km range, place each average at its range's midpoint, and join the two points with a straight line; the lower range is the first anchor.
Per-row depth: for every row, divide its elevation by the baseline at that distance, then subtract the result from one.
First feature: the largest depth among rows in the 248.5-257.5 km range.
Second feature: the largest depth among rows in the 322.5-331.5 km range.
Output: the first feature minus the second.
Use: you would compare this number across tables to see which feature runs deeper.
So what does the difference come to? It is -0.11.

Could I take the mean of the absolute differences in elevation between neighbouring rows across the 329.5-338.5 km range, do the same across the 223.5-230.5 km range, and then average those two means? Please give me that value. 0.56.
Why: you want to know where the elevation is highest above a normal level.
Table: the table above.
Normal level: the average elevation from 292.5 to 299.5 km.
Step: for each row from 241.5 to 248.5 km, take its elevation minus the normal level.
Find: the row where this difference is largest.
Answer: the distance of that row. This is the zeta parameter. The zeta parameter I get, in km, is 245.0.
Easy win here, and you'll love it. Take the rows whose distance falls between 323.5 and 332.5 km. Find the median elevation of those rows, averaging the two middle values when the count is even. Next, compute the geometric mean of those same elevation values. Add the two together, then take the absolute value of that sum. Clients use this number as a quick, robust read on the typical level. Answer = 64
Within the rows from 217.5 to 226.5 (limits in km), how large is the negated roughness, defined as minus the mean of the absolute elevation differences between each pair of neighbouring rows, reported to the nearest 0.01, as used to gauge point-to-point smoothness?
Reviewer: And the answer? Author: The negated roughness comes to -0.41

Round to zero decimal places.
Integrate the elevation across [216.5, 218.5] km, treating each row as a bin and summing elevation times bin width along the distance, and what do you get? 91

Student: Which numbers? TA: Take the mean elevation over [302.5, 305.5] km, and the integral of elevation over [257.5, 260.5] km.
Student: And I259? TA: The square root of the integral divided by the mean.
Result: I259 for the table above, 1.92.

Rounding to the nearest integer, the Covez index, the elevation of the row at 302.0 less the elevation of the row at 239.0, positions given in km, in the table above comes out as -10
